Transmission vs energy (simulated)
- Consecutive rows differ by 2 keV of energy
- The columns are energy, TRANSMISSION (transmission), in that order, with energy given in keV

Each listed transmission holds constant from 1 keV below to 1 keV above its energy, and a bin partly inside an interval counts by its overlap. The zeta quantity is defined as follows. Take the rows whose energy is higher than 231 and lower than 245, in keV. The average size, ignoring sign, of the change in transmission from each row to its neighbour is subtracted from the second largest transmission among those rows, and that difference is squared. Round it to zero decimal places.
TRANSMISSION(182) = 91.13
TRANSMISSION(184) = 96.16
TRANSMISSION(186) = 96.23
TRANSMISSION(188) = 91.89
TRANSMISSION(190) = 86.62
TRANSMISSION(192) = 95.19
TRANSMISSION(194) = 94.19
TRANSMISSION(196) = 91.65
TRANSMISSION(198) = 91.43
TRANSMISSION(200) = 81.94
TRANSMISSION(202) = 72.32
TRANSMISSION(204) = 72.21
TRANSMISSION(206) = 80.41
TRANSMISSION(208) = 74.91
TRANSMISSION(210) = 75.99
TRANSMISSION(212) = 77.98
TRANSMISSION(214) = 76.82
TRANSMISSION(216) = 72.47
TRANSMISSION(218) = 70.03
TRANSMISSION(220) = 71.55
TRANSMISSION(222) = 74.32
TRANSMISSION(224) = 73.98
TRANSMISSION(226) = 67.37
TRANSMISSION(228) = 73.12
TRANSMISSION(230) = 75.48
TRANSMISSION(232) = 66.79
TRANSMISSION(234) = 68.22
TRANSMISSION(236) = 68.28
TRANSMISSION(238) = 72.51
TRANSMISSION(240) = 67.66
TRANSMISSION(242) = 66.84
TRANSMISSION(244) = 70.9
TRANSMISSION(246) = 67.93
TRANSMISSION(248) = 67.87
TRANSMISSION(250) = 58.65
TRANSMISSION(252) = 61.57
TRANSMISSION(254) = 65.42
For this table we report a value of 4668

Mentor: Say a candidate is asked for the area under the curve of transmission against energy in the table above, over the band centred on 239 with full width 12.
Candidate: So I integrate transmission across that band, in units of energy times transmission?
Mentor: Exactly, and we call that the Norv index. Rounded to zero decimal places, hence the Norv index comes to 829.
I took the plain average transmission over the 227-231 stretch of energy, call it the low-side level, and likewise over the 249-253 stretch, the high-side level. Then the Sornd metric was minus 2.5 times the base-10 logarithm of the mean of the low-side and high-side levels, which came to -4.57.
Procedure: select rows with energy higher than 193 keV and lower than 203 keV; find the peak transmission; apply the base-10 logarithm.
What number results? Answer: 1.97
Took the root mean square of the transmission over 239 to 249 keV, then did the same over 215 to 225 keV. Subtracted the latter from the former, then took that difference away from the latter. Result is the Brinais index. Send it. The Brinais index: 77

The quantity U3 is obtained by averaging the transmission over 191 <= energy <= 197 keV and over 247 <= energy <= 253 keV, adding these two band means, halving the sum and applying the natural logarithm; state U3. 4.36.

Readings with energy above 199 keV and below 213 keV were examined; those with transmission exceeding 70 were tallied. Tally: 7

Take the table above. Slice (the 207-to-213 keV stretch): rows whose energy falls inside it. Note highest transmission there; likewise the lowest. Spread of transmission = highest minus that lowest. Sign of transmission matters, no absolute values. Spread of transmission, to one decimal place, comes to 3.1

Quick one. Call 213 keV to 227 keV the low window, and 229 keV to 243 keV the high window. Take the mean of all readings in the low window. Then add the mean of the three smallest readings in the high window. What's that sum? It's 139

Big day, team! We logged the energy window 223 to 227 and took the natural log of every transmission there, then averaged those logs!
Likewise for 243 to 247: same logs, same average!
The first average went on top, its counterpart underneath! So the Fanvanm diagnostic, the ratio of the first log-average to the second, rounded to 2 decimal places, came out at 1.00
